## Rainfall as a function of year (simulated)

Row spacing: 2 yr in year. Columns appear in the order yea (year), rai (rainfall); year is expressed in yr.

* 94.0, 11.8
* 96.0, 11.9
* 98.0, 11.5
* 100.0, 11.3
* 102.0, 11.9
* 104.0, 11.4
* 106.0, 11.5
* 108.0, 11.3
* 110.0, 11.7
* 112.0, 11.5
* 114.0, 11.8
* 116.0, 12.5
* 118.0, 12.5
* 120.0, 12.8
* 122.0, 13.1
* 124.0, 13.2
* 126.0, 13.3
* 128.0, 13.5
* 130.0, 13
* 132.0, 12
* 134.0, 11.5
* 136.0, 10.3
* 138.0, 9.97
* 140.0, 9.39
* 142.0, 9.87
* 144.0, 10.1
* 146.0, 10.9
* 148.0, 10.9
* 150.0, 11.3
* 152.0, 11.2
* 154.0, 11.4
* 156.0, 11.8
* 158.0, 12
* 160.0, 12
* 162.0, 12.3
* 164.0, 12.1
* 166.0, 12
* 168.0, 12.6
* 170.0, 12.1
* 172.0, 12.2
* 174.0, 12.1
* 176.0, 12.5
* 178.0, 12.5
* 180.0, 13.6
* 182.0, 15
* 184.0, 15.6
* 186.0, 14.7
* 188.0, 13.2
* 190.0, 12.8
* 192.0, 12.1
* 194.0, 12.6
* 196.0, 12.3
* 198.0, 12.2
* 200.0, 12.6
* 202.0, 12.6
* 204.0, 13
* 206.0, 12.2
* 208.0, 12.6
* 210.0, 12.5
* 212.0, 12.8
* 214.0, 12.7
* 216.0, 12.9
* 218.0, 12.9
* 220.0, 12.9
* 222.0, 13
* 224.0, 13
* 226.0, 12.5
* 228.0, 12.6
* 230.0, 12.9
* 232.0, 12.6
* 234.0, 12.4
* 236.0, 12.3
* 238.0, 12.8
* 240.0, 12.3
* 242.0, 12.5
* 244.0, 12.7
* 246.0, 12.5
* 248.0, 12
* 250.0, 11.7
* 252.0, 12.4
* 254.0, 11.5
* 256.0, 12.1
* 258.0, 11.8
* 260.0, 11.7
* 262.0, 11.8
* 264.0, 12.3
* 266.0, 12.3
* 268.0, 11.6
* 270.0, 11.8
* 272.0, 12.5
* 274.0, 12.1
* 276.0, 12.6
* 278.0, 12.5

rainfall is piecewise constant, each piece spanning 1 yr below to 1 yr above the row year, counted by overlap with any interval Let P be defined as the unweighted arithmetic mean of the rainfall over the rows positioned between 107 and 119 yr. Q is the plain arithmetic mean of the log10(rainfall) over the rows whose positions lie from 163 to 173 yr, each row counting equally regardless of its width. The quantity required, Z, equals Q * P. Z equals 12.9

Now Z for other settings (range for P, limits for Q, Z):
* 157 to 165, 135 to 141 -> 12.0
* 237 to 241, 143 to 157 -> 13.1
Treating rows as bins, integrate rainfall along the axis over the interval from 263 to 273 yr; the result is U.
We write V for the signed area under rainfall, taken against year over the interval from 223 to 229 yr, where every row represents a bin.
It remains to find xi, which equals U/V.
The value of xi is 1.59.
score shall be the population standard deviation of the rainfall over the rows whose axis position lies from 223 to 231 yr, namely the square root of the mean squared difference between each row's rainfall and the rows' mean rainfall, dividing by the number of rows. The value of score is 0.21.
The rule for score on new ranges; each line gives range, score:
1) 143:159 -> 0.55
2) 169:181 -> 0.52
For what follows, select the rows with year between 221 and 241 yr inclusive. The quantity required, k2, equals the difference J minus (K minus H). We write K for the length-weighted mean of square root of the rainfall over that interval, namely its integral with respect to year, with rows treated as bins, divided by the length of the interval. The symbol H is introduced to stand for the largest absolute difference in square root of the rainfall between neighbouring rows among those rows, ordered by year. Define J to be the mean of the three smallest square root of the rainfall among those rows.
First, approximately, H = 0.071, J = 3.51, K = 3.56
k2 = 0.027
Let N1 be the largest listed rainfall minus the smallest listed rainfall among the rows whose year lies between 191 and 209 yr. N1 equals 0.9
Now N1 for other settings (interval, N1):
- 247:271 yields 0.9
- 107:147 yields 4.1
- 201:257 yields 1.5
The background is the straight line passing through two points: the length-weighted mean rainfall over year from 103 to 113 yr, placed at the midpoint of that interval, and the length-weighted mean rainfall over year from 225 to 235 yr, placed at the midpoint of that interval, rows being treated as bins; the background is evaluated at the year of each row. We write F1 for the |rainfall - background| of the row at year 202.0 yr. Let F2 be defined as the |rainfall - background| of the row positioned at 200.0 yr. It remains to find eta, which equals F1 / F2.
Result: 0.9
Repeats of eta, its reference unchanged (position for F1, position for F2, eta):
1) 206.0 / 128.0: 0.1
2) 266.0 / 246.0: 2.6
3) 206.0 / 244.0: 6.3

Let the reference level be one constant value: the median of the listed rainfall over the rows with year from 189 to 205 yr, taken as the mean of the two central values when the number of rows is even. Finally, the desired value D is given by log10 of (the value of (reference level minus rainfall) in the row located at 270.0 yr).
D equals -0.1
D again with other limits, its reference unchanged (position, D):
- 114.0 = -0.1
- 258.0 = -0.1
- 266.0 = -0.5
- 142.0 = 0.4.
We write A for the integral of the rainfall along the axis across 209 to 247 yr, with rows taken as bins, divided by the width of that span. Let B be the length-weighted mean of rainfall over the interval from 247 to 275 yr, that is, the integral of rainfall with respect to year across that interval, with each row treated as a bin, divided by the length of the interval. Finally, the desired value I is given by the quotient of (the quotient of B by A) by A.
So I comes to 0.075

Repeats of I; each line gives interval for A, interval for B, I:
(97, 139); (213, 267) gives 0.086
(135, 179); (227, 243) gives 0.096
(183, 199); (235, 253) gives 0.071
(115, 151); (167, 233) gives 0.094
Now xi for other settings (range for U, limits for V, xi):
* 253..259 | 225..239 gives 0.40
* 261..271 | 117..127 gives 0.92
